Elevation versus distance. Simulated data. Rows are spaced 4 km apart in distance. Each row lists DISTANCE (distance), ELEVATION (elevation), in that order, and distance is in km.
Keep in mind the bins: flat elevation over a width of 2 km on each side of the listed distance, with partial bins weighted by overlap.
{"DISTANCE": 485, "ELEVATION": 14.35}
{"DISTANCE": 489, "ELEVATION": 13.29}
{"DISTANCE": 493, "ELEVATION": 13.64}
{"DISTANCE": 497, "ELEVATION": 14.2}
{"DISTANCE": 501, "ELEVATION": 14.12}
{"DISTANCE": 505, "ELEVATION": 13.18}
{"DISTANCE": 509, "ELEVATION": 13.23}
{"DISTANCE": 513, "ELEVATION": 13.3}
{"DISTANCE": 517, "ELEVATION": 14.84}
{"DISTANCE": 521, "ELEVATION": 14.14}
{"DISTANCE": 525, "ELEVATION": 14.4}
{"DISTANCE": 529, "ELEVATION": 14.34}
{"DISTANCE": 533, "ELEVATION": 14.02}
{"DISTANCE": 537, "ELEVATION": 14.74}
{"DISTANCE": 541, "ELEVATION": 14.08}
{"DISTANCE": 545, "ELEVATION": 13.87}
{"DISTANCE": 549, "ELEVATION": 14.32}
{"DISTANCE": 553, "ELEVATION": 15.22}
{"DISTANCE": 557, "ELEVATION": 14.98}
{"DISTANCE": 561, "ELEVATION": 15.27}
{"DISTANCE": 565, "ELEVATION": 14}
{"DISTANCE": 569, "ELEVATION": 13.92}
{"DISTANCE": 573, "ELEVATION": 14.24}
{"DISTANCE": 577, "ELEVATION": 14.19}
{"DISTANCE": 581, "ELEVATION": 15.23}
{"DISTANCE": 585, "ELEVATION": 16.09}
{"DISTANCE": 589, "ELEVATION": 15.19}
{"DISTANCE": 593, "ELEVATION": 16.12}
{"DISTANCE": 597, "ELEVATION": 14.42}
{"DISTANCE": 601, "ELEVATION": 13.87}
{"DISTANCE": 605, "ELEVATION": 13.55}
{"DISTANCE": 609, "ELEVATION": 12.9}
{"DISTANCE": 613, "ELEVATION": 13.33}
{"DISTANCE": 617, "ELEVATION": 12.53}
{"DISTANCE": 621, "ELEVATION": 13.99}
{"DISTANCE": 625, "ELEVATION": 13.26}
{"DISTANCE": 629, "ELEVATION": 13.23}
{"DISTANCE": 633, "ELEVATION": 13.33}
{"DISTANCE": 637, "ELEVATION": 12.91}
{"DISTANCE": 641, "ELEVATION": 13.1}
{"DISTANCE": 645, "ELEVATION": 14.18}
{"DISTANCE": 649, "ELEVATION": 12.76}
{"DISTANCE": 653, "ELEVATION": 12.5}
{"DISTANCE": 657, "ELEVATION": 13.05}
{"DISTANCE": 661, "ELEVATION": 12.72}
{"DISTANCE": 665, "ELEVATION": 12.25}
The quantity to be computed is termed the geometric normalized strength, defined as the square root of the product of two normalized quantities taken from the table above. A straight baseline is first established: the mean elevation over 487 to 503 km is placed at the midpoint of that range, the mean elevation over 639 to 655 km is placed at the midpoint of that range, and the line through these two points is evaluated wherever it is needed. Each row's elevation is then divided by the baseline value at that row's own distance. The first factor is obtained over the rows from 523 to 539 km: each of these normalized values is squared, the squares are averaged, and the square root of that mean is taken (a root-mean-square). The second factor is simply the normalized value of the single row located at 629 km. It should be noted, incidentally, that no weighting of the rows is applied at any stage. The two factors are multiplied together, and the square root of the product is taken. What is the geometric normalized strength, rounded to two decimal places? 1.03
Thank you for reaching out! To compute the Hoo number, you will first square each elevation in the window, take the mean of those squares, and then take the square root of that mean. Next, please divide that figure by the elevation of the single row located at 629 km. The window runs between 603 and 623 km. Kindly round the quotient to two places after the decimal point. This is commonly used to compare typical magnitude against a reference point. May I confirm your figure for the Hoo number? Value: 1.00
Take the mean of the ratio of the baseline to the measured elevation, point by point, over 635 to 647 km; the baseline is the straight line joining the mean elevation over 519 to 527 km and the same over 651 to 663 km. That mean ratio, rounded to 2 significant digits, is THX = 0.97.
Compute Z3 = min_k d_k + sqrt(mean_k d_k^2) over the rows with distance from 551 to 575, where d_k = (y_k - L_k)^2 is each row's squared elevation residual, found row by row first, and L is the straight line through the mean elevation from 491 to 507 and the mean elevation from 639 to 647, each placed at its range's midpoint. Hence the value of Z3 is 1.5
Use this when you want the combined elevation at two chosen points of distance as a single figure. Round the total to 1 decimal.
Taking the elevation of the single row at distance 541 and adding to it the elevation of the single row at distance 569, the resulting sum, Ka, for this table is 28.0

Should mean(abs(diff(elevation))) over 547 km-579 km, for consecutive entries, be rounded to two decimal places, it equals 0.45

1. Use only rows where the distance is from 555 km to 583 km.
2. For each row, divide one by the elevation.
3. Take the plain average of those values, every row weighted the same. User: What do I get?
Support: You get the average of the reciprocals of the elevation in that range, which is 0.0688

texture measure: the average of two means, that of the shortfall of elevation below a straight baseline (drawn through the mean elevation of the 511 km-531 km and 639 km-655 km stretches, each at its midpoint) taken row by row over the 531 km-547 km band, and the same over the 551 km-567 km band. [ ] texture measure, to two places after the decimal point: -0.56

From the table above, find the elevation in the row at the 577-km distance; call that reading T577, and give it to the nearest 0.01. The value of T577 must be 14.19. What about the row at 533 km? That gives 14.02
